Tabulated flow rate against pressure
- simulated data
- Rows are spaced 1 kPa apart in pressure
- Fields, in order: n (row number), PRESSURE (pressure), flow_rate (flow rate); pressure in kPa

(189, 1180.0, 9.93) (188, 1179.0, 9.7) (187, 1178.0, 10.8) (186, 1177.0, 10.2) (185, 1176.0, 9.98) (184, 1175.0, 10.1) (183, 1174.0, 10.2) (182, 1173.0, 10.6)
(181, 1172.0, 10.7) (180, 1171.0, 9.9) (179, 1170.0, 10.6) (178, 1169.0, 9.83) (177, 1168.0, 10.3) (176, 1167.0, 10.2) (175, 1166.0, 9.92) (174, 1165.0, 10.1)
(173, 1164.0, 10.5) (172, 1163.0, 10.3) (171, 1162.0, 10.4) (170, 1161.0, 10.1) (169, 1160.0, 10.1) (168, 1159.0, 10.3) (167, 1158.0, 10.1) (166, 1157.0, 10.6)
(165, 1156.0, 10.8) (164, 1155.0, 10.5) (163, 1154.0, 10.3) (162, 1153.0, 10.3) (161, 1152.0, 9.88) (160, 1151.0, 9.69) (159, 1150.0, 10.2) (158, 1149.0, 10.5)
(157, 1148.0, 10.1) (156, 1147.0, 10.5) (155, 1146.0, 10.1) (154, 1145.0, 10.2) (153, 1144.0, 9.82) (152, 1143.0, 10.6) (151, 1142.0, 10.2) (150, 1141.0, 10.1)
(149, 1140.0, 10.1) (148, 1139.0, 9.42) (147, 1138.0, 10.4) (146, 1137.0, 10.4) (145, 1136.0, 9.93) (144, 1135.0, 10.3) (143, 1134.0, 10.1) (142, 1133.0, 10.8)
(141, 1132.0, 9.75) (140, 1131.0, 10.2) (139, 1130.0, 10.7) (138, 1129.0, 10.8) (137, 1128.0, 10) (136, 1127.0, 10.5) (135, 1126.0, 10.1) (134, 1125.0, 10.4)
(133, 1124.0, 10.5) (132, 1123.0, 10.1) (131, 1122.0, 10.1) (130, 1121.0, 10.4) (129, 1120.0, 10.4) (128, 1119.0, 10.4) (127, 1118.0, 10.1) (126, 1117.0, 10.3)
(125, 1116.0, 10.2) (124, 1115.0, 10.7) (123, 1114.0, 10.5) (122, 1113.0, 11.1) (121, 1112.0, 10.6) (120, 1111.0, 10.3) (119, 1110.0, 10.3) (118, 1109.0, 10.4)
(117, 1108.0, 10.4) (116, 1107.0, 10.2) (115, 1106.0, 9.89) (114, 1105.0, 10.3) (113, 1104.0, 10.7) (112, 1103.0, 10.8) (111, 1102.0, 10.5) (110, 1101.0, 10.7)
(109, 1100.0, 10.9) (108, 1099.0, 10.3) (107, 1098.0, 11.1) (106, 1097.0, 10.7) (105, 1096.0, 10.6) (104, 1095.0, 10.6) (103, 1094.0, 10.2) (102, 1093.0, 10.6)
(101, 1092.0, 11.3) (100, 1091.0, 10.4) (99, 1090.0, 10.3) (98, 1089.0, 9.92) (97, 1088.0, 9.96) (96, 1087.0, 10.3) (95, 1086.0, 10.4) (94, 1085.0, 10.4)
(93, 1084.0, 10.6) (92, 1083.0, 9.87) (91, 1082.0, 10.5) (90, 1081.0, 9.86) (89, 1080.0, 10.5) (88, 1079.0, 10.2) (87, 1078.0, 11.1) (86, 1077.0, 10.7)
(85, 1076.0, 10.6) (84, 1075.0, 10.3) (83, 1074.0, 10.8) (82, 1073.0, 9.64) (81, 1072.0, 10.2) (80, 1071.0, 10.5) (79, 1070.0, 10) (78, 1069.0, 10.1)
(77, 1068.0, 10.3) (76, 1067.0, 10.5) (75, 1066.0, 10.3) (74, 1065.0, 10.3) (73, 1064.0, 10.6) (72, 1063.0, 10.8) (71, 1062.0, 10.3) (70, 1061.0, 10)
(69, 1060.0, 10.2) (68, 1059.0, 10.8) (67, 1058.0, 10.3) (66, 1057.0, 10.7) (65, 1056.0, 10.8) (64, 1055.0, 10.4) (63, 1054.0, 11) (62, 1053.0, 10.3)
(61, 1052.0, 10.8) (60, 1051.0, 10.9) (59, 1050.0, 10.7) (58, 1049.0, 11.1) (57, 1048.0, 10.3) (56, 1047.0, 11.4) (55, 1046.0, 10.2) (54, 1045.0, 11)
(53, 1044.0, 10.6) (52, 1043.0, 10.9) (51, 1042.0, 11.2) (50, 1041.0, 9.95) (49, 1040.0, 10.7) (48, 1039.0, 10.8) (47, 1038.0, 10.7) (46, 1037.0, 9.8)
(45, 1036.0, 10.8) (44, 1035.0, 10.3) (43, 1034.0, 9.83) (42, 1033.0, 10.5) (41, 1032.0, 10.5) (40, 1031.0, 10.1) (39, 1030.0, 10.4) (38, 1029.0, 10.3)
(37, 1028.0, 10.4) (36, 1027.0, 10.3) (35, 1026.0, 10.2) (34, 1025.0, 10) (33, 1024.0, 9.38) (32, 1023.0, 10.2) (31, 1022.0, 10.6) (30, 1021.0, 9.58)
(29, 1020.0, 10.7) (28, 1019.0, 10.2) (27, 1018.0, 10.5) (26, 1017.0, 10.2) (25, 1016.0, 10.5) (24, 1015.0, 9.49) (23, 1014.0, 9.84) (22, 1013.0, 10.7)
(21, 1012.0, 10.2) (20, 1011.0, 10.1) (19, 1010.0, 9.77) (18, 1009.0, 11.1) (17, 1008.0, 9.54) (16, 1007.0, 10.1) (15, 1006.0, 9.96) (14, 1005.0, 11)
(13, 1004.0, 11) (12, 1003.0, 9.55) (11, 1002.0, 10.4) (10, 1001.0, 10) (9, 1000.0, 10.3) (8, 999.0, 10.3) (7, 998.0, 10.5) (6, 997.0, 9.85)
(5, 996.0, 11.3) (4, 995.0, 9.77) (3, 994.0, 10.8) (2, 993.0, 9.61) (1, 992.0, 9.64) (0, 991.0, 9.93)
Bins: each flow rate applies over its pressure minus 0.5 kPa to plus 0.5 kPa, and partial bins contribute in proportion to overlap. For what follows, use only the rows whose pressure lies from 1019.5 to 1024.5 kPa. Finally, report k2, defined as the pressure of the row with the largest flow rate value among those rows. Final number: 1020.0 kPa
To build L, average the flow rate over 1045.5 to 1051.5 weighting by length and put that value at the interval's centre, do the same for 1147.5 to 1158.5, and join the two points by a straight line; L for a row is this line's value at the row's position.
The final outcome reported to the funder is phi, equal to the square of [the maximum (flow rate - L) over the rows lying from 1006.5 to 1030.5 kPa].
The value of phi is 0.02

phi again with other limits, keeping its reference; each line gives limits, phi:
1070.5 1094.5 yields 0.55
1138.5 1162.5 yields 0.30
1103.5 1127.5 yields 0.41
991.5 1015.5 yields 0.08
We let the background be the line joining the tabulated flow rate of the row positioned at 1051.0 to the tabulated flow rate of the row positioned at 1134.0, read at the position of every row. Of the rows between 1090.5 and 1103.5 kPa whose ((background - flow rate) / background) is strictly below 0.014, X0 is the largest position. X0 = 1103.0 kPa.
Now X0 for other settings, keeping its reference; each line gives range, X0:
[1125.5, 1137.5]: 1137.0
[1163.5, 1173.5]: 1173.0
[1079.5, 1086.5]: 1084.0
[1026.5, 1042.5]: 1042.0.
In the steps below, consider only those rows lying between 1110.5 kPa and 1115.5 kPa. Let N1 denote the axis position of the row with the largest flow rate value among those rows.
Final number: 1113.0 kPa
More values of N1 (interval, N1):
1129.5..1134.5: 1133.0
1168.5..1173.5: 1172.0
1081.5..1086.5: 1084.0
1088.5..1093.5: 1092.0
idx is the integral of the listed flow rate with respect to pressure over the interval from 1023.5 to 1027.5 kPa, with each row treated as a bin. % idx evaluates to 39.9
